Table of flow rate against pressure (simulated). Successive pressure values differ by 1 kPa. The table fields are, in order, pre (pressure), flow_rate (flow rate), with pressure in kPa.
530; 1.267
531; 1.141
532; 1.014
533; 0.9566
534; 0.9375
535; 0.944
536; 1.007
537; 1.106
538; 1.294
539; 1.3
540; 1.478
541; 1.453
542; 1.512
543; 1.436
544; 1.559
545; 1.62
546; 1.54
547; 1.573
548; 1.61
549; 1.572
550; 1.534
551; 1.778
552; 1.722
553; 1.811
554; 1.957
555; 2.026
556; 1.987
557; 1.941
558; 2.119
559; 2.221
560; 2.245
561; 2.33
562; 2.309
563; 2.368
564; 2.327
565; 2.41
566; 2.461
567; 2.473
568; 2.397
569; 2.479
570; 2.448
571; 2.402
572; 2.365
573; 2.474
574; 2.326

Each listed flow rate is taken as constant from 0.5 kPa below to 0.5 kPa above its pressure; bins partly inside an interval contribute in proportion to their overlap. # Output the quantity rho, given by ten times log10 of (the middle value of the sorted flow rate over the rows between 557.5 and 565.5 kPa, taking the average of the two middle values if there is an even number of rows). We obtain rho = 3.7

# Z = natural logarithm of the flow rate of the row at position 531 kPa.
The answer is 0.1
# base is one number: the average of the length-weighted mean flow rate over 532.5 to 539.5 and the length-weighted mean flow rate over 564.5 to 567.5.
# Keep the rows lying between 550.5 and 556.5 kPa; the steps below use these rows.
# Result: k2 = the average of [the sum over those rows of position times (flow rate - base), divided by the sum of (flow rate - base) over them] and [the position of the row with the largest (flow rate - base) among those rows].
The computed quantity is 555.0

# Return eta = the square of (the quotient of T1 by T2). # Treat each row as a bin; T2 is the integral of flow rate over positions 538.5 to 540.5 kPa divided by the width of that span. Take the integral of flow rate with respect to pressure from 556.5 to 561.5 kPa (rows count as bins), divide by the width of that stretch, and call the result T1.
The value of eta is 2.4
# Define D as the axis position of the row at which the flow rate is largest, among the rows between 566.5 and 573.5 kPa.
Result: 569 kPa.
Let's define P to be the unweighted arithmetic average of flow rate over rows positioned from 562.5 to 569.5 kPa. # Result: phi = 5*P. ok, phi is 12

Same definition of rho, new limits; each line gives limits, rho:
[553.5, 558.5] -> 3.0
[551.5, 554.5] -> 2.6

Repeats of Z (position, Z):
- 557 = 0.7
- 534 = -0.1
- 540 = 0.4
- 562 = 0.8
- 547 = 0.5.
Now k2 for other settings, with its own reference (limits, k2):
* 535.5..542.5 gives 540.1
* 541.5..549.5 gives 545.1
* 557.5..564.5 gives 562.1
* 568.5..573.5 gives 570.0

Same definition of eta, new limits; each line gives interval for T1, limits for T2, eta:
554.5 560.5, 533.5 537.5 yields 4.4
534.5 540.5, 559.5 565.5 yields 0.3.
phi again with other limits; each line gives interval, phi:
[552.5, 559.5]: 10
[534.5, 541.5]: 6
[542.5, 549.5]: 8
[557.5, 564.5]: 11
